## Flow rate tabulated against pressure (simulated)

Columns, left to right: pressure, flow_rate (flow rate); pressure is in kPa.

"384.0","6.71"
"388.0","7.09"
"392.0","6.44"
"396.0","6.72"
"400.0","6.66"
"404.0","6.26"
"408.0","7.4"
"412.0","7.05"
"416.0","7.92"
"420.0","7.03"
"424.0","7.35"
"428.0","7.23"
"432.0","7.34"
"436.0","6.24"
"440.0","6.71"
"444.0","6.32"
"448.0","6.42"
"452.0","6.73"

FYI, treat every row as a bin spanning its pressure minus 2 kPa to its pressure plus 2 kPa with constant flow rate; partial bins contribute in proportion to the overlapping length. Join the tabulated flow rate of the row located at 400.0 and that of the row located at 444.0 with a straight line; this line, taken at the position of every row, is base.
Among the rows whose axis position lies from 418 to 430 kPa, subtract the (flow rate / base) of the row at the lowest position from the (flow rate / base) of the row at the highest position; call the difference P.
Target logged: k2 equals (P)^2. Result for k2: 0.002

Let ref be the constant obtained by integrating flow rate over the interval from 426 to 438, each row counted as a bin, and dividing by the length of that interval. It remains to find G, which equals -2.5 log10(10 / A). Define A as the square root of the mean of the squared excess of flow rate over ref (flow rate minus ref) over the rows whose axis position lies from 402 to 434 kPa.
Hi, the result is -3.23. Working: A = 0.51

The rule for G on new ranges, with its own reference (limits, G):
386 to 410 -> -3.44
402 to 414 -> -3.30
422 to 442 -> -3.40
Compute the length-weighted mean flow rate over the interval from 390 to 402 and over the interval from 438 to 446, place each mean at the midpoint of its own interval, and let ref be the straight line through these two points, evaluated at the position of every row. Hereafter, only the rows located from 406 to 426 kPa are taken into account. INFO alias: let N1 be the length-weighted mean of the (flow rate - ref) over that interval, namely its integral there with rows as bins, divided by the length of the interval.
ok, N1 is 0.8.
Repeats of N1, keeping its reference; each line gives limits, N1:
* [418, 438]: 0.5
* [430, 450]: 0.1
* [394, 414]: 0.2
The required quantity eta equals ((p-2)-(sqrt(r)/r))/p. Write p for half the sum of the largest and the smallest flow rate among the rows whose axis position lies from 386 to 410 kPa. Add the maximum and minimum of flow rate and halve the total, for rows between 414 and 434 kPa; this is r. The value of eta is 0.654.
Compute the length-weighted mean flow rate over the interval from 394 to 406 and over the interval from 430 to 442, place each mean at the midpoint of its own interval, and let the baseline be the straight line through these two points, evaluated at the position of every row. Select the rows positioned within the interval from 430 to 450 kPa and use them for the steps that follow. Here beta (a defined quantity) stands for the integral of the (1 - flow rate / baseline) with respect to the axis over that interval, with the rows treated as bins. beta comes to 0.5 kPa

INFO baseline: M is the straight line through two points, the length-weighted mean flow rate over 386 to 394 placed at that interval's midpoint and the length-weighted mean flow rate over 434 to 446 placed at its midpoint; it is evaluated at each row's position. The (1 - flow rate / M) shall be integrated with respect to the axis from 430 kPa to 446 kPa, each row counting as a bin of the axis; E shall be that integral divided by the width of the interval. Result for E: -0.03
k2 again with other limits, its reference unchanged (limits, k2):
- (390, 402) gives 0.002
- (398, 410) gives 0.015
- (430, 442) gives 0.008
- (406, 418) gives 0.008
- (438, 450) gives 0.001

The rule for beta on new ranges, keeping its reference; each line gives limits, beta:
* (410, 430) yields -1.9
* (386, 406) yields -0.3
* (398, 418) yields -1.4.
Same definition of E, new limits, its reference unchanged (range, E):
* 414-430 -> -0.13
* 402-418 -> -0.08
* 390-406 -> 0.03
